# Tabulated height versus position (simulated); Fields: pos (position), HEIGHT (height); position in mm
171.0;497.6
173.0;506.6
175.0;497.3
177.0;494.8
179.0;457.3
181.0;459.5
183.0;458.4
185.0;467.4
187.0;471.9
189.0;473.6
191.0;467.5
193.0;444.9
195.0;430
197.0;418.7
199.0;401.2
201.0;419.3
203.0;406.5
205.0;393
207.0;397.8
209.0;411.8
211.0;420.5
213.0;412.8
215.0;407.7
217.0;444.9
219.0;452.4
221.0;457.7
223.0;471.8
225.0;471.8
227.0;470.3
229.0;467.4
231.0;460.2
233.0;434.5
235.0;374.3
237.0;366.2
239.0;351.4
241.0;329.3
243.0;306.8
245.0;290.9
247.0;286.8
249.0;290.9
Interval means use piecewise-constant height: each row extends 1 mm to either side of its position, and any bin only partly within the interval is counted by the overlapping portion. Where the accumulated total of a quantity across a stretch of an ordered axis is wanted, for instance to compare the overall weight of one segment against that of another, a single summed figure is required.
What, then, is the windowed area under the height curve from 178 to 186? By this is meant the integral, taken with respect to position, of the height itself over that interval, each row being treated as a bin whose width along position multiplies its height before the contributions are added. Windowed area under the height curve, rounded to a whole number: 3685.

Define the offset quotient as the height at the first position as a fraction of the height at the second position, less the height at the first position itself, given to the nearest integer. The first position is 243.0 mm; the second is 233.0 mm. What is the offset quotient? -306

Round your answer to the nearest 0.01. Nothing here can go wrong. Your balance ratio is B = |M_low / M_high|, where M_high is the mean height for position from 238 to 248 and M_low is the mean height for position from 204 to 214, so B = 1.30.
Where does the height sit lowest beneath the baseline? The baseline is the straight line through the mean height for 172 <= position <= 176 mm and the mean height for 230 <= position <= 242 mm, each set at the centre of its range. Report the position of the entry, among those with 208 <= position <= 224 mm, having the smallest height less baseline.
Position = 209.0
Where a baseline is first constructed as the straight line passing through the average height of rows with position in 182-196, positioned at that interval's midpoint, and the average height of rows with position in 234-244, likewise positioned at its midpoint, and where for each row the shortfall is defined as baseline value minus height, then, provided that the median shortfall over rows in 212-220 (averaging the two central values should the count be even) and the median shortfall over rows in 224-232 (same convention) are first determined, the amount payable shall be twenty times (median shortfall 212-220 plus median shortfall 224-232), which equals -2514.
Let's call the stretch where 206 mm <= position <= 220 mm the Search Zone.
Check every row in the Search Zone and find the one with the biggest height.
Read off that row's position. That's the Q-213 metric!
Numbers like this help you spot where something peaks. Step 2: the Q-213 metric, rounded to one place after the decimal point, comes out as 219.0 mm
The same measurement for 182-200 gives 189.0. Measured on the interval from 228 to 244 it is 229.0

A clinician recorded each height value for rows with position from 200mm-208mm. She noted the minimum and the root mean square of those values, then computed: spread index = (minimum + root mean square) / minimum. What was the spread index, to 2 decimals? 2.03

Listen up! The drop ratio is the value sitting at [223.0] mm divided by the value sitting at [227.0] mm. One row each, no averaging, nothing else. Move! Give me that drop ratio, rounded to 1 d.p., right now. 1.0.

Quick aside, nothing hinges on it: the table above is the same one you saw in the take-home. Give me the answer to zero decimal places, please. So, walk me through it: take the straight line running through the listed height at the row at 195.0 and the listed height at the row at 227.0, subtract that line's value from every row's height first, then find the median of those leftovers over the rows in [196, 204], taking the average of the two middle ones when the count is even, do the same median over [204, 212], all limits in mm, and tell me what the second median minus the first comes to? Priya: -16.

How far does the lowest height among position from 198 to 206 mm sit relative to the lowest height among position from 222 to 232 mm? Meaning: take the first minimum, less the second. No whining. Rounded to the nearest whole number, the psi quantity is -67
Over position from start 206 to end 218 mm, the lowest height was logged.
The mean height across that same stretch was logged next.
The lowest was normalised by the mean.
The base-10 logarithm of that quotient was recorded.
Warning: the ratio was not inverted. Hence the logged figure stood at -0.0193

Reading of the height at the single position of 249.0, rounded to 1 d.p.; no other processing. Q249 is 290.9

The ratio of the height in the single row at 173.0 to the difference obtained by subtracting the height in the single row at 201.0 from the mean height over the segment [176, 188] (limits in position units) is 10.4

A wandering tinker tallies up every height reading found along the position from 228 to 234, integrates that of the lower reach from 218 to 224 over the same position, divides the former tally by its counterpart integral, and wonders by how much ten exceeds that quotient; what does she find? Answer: 9.51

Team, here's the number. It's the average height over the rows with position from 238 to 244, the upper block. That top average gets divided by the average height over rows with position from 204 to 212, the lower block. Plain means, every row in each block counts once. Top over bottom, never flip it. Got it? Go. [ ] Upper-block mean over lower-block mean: 0.81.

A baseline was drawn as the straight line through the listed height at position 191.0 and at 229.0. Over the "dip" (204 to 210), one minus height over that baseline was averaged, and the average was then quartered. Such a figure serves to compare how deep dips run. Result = 0.036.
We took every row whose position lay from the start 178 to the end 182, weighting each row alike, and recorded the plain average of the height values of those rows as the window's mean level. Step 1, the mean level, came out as 458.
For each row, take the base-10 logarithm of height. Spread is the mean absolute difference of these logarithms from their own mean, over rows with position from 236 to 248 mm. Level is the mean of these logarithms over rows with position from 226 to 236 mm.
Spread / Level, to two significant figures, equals 0.014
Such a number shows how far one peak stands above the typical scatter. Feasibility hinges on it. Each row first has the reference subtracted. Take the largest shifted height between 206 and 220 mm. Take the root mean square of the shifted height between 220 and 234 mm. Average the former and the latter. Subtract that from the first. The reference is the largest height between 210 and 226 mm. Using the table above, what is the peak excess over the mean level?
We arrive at -18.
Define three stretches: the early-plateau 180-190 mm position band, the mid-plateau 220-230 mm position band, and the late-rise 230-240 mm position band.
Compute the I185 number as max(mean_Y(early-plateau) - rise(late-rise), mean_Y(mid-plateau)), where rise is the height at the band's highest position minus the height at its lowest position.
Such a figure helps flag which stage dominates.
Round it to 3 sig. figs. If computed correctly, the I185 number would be 575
